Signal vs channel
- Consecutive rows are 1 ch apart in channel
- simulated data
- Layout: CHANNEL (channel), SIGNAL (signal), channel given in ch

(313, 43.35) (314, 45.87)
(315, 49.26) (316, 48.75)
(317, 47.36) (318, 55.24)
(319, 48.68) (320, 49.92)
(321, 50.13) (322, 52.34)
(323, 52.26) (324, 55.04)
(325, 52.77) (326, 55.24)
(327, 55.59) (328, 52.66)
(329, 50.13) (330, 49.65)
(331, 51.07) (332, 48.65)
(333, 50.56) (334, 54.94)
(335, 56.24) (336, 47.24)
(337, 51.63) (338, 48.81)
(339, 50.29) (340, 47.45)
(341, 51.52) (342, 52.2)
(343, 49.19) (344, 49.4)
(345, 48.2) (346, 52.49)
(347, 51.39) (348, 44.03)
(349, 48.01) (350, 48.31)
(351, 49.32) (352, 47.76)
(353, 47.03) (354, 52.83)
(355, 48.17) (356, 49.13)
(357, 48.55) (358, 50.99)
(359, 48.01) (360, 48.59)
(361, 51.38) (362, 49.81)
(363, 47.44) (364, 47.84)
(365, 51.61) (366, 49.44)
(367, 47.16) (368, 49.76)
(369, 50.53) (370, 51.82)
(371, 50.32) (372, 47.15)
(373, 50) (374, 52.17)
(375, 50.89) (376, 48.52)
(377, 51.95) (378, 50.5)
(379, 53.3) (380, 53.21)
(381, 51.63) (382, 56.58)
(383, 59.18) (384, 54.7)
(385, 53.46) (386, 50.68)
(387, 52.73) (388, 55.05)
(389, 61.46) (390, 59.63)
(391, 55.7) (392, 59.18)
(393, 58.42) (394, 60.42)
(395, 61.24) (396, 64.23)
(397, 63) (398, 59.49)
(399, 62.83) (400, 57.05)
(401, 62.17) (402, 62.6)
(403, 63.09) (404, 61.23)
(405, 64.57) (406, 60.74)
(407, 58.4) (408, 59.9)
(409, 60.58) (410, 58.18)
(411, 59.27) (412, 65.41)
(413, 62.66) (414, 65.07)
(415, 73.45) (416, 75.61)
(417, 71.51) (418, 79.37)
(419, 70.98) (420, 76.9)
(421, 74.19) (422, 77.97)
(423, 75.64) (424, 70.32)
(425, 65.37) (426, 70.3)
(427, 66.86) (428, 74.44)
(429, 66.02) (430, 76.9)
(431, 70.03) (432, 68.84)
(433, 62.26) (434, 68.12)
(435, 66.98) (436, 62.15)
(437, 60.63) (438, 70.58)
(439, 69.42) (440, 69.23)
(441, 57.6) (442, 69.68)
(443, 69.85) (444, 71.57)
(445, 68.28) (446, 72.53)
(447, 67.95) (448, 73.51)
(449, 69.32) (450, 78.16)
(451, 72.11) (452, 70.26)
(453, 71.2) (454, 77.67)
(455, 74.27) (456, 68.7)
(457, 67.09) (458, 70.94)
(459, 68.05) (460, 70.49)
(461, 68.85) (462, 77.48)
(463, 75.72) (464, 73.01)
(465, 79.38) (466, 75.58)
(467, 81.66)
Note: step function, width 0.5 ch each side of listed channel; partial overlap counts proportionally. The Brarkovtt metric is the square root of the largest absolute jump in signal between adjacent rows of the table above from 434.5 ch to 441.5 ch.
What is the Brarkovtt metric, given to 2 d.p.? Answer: 3.41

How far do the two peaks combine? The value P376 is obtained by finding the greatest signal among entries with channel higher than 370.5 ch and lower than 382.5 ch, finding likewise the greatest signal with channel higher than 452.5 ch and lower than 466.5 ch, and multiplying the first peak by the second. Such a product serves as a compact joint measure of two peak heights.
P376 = 4491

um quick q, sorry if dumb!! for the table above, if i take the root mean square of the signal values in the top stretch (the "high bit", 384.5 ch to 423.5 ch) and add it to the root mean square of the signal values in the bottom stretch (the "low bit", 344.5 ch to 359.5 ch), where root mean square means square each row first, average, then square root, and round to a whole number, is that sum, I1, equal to 113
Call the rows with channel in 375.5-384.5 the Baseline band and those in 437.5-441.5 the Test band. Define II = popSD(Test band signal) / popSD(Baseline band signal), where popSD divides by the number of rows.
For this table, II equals 1.7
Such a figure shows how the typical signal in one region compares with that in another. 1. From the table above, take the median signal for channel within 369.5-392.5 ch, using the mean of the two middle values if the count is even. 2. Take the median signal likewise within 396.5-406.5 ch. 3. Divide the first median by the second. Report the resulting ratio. 0.85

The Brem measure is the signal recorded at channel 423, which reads 75.64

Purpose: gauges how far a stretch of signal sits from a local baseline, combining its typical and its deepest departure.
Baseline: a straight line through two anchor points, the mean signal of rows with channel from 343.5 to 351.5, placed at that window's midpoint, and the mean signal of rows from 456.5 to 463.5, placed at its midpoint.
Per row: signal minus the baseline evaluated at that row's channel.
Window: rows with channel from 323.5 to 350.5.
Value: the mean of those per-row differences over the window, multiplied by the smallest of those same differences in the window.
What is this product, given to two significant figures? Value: -20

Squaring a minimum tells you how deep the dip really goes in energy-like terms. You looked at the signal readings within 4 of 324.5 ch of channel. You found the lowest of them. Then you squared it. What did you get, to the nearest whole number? 2513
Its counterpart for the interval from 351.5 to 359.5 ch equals 2212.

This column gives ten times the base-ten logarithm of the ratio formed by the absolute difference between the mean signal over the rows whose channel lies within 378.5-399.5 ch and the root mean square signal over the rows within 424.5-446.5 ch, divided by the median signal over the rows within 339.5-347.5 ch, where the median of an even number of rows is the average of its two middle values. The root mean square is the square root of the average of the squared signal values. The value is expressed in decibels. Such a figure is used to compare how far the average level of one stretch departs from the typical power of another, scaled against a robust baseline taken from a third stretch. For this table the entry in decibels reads -6.7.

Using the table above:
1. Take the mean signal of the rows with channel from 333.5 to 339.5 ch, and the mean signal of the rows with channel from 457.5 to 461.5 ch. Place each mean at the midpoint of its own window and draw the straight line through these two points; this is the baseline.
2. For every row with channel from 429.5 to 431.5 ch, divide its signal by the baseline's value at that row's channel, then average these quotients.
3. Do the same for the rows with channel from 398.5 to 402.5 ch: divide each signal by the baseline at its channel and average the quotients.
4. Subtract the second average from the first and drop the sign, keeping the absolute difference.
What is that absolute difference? 0.12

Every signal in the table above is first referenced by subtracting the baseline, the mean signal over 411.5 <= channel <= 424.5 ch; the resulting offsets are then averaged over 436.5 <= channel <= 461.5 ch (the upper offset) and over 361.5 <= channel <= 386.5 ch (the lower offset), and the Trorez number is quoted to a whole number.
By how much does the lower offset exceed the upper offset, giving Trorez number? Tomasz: -19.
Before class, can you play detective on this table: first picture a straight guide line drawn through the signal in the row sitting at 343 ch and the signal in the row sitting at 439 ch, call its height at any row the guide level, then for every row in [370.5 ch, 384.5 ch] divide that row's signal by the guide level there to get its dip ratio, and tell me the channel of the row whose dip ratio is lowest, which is 372 ch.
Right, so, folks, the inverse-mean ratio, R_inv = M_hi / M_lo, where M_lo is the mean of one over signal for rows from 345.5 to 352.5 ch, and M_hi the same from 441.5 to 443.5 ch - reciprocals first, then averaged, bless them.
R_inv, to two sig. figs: 0.70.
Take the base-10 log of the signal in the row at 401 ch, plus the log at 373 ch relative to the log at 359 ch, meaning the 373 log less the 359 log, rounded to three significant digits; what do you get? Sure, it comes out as 1.81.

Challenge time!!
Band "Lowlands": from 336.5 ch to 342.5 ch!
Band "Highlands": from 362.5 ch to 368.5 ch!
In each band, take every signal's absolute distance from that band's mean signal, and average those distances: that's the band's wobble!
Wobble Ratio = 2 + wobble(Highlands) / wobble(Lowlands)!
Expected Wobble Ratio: 3.0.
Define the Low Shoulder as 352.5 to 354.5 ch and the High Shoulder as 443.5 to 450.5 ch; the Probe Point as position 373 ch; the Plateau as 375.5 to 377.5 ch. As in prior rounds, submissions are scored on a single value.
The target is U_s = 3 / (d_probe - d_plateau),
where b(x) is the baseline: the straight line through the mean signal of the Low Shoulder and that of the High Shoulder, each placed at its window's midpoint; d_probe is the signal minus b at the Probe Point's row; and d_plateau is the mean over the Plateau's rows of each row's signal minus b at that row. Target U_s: 5.2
